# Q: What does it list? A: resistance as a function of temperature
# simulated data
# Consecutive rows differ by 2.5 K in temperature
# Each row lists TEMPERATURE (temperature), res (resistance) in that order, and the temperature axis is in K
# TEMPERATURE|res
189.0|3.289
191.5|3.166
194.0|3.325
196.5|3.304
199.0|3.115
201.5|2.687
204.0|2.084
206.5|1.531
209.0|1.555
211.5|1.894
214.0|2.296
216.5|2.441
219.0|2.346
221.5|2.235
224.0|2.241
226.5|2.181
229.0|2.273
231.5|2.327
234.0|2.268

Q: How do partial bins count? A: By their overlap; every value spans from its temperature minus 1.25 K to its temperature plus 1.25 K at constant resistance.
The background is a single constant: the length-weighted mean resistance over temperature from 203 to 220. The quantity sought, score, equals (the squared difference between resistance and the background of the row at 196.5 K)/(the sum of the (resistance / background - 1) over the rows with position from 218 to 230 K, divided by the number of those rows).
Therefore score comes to 14.0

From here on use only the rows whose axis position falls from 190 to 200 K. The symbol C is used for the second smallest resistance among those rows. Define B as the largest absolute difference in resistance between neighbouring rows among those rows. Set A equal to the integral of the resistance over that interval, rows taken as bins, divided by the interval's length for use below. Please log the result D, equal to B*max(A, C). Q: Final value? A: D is 0.6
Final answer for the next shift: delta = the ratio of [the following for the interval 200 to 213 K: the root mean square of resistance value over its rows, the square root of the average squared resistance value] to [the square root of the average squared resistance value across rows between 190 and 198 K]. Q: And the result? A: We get 0.6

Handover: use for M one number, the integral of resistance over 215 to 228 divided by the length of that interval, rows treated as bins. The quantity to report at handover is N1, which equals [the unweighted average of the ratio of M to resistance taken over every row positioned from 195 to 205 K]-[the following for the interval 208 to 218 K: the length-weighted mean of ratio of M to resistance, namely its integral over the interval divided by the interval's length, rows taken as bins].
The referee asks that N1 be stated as -0.3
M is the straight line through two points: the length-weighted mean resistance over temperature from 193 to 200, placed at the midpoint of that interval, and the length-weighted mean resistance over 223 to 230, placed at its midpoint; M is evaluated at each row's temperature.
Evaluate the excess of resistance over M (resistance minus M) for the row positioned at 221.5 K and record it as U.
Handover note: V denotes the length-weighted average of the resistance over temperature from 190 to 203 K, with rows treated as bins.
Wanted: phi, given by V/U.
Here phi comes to -19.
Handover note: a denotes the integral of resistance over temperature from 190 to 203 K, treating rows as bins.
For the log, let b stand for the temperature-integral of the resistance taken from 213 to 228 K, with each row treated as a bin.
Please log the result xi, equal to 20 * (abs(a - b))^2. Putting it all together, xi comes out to 718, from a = 40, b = 34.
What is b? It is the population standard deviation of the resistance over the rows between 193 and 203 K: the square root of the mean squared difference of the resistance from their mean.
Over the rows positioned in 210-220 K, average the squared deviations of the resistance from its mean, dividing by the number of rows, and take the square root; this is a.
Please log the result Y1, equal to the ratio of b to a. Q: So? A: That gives 1.2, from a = 0.21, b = 0.26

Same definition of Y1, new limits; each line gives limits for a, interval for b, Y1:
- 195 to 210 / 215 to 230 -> 0.1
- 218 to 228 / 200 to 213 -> 7.1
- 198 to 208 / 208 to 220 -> 0.6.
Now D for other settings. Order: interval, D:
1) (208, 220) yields 0.8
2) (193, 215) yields 1.5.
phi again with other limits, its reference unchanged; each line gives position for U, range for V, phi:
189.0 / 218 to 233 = -10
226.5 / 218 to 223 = -47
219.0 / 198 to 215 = -15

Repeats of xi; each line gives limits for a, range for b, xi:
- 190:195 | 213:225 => 2666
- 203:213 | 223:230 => 89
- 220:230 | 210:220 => 0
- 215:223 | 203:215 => 261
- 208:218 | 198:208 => 124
